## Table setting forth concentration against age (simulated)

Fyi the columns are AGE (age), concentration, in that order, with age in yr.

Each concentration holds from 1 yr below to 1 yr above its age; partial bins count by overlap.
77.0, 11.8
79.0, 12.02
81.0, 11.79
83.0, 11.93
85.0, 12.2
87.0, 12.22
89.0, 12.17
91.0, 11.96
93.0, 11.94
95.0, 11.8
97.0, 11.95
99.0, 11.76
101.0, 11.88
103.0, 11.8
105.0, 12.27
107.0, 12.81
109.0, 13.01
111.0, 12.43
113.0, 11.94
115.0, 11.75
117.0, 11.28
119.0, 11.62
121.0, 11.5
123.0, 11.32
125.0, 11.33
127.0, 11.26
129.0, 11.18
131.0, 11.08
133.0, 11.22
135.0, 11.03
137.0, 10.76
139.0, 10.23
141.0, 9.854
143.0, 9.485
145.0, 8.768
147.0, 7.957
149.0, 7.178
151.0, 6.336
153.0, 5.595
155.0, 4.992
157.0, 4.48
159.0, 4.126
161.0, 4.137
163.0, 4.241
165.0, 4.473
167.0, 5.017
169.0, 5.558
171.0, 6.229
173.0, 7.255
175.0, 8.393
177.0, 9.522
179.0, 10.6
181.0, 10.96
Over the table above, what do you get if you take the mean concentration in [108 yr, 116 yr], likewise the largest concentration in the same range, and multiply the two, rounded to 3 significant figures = 160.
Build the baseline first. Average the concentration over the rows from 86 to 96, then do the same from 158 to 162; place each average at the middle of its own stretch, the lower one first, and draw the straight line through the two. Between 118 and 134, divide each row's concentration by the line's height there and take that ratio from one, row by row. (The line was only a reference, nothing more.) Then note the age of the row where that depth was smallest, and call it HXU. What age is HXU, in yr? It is 133.0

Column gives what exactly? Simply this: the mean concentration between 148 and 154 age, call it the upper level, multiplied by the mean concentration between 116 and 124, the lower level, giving 73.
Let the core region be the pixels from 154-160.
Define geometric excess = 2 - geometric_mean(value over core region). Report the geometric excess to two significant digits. -2.5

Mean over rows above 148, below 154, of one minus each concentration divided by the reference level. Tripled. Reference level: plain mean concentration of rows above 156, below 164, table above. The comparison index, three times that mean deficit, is -1.5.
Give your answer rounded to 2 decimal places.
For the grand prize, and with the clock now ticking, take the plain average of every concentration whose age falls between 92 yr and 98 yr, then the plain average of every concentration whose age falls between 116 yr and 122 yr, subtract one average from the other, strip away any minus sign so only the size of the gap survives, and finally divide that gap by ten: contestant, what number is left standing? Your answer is 0.04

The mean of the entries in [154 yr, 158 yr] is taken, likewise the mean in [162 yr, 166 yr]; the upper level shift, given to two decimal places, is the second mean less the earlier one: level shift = -0.38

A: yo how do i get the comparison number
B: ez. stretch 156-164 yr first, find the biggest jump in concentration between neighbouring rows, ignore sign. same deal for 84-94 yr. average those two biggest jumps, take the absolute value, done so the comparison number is 0.28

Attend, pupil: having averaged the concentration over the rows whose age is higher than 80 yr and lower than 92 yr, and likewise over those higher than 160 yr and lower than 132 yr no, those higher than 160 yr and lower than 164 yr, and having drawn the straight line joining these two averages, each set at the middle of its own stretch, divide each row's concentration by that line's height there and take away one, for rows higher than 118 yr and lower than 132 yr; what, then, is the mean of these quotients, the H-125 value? 0.4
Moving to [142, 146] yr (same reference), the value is 0.5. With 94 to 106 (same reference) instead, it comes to 0.1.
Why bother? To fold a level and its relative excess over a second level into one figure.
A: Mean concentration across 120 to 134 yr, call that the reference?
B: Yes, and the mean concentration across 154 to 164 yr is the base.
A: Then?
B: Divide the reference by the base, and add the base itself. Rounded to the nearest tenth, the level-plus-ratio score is 7.0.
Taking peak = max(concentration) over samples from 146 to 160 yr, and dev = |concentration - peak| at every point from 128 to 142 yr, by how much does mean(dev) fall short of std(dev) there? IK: -2.3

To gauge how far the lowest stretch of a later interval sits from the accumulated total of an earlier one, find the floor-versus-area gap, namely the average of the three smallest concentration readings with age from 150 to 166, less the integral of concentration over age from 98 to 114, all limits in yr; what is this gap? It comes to -192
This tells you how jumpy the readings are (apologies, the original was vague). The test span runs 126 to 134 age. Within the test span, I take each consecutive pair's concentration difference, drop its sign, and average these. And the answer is 0.11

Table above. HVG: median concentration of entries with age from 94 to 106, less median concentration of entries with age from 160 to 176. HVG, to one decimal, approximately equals 6.6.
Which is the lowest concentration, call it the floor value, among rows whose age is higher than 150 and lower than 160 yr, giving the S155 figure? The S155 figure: 4.126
